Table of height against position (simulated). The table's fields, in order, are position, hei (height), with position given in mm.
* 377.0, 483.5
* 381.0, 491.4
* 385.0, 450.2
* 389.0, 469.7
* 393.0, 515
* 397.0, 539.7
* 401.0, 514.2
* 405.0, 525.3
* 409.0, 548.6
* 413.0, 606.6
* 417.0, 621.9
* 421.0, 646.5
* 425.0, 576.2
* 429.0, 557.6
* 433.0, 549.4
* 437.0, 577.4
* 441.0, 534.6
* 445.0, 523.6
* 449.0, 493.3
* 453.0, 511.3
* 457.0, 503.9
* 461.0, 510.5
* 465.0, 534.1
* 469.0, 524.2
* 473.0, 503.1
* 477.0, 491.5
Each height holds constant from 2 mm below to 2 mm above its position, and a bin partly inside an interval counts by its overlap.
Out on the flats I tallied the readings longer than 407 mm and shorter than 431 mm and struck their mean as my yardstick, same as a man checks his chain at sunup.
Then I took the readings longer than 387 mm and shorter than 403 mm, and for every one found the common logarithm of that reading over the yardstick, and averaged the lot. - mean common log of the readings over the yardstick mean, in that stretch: -0.066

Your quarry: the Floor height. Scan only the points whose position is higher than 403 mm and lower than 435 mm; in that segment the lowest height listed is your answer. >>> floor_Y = 525.3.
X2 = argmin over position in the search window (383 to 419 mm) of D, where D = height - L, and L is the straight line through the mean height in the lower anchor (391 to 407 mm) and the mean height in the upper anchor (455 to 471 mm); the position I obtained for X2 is 385.0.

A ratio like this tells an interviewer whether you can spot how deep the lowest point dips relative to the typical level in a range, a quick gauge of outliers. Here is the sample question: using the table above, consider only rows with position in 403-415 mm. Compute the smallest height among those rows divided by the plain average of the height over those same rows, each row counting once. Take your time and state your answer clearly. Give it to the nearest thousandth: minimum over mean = 0.938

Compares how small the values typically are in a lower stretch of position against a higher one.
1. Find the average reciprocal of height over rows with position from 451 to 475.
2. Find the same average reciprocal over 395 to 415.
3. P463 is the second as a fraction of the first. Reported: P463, 0.94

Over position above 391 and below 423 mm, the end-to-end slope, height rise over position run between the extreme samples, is 4.7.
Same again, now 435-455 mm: -4.1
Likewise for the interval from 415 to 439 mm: -2.2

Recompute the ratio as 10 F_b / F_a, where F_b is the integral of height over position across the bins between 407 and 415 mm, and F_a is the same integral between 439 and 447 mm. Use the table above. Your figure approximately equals 10.9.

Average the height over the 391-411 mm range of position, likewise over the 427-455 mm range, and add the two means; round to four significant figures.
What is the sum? 1064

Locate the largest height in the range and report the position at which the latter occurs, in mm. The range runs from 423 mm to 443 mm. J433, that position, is 437.0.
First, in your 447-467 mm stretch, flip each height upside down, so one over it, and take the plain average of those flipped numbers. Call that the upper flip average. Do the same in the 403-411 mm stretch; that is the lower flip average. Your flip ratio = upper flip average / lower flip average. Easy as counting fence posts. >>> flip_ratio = 1.05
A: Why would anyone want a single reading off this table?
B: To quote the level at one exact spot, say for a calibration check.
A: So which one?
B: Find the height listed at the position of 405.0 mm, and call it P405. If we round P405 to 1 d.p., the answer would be 525.3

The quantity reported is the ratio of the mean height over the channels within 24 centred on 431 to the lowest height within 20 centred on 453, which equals 1.16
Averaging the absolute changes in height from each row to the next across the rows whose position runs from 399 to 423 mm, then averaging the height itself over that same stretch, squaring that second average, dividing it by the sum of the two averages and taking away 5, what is 547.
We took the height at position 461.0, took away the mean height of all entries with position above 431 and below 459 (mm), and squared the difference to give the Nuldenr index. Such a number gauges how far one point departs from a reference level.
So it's 294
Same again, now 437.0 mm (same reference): 2476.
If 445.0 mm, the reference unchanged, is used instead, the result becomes 16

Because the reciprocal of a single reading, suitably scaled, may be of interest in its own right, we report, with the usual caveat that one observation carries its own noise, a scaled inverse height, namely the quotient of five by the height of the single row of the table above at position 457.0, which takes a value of 0.0099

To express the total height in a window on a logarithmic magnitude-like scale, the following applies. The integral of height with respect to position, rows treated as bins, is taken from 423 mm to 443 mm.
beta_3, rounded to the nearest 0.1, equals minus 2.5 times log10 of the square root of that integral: -5.1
